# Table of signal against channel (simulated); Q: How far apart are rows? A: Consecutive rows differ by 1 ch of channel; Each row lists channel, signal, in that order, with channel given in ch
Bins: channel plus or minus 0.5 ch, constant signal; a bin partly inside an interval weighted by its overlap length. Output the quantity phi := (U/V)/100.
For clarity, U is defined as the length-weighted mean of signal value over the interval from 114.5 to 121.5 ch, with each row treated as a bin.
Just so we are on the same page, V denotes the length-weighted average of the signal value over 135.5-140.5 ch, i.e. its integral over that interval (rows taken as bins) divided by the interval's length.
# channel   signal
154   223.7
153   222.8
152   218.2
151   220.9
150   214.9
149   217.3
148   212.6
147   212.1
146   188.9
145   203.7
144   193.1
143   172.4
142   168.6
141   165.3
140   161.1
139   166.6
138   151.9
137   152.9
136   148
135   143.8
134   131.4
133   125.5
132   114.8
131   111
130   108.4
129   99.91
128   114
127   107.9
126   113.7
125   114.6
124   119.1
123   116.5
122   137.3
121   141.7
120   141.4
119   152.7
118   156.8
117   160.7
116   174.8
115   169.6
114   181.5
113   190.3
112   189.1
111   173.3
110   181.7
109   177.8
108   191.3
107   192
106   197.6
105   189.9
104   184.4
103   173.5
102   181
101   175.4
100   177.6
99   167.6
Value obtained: 0.0100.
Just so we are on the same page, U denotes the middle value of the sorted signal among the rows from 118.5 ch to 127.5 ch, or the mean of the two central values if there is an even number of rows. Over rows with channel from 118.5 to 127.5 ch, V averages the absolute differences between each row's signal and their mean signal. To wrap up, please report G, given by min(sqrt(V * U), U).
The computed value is 41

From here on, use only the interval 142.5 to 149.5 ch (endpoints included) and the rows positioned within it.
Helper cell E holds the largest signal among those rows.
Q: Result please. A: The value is 217.3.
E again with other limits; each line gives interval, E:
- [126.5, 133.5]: 125.5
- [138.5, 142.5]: 168.6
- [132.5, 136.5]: 148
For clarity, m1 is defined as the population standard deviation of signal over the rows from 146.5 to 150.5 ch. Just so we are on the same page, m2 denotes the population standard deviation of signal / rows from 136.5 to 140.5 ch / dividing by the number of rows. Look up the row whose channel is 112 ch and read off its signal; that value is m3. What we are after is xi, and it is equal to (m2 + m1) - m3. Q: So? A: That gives -181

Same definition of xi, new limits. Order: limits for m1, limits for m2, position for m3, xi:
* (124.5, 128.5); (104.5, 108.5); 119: -147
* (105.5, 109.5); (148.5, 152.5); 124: -110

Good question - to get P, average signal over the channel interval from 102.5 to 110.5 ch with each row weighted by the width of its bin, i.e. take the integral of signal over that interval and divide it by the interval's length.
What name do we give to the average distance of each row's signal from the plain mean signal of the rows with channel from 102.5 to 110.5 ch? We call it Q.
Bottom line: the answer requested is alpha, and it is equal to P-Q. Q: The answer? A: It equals 179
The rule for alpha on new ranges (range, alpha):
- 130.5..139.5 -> 123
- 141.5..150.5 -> 183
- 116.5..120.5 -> 147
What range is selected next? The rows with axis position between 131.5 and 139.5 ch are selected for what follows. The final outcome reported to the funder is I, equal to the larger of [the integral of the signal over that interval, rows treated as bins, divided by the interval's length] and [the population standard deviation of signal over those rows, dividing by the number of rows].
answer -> 142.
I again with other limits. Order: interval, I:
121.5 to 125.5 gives 122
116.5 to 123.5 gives 144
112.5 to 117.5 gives 175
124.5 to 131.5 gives 110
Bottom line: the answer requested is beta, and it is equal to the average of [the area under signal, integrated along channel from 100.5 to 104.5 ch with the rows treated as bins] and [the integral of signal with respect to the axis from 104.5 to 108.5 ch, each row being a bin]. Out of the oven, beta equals 743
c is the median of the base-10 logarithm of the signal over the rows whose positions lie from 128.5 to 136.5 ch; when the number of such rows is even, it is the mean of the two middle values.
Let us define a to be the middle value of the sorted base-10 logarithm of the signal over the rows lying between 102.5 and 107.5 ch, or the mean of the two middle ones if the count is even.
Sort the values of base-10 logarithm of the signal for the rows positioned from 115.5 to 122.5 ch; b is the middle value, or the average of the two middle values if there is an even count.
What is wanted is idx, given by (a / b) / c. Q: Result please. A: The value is 0.50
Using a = 2.28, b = 2.18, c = 2.08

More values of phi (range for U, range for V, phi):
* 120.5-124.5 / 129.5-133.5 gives 0.0112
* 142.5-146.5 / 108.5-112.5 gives 0.0105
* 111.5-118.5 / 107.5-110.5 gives 0.0095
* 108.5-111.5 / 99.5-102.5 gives 0.0100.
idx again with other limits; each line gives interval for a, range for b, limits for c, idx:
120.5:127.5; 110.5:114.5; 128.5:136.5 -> 0.44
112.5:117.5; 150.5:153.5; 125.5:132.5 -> 0.47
